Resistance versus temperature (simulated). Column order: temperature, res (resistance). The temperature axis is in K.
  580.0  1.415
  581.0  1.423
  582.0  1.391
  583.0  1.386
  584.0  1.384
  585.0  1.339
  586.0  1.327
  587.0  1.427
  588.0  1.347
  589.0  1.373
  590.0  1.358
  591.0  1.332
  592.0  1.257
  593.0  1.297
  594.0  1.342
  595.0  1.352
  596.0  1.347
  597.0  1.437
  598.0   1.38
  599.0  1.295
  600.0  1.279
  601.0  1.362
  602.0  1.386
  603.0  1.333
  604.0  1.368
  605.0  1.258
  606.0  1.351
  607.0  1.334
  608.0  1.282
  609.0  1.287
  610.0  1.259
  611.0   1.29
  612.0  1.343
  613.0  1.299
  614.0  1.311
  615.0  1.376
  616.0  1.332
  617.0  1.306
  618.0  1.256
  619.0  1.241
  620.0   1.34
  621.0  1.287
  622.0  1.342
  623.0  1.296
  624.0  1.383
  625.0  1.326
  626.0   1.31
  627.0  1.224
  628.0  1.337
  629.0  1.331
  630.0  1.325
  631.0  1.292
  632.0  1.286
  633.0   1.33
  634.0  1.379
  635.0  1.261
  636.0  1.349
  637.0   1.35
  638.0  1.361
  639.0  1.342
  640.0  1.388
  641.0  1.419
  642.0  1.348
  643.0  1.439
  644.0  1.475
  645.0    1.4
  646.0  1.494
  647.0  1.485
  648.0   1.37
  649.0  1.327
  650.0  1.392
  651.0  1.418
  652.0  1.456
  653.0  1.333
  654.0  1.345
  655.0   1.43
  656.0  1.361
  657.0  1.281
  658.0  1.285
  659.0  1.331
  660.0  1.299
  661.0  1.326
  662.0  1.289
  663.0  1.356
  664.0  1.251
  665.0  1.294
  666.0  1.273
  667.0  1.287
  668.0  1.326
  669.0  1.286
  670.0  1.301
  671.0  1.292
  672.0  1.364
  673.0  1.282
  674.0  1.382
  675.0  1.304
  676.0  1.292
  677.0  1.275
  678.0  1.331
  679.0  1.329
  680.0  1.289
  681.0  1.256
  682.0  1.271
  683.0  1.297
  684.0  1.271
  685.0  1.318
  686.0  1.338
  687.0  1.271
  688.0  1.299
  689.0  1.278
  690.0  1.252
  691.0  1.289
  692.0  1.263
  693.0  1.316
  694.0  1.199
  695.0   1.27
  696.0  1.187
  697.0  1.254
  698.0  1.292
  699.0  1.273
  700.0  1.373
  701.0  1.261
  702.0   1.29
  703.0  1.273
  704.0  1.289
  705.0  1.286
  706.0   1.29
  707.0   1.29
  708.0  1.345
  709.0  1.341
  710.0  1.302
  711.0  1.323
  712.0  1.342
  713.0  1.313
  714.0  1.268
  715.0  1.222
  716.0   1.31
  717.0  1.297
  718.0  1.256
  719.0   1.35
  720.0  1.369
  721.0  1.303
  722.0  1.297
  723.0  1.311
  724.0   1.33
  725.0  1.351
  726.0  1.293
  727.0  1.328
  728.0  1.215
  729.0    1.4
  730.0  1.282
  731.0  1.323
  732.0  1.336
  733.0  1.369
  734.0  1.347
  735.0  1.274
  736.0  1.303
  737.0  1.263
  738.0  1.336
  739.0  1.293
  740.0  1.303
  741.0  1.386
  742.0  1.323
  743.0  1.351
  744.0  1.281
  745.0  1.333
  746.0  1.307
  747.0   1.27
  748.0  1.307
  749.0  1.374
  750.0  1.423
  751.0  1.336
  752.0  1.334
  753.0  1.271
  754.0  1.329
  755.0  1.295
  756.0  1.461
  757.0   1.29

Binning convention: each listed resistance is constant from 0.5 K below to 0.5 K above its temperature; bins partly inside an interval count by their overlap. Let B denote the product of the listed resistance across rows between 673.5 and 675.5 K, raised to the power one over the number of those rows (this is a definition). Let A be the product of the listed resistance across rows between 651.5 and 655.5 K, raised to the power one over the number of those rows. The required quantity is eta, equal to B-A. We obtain -0.05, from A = 1.39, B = 1.34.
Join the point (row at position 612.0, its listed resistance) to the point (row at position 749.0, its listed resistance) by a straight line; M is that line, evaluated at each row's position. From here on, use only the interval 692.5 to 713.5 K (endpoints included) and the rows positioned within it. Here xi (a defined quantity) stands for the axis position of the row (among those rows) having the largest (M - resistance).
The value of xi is 696.0 K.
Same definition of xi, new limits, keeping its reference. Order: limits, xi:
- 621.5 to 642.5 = 627.0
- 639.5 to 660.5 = 657.0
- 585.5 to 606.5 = 605.0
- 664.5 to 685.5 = 681.0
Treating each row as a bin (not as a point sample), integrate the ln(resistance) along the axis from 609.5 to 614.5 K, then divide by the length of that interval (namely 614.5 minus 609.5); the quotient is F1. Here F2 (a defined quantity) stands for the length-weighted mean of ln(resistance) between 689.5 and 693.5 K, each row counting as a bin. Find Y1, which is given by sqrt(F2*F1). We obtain 0.254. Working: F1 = 0.262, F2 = 0.25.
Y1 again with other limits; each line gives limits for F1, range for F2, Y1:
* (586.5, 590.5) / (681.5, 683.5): 0.282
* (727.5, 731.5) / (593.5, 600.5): 0.281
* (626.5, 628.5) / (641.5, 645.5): 0.292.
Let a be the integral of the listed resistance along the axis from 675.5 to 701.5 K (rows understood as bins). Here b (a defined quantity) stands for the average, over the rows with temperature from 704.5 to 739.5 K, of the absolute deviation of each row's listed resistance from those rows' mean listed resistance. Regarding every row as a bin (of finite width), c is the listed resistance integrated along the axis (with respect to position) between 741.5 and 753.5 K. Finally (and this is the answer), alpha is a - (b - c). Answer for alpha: 49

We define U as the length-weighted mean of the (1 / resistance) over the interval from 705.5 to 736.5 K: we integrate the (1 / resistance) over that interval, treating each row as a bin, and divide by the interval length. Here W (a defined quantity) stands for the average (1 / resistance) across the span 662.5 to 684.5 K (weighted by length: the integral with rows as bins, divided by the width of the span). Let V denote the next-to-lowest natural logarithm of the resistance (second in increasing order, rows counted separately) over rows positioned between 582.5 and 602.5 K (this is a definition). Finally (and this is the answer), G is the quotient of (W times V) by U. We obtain 0.248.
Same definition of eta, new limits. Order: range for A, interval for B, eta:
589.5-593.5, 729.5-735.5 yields 0.01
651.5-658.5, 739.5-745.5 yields -0.03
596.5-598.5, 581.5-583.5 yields -0.02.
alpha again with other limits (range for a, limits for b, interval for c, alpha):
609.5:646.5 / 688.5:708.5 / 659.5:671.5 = 65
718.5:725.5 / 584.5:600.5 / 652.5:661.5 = 21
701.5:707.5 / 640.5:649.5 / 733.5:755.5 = 37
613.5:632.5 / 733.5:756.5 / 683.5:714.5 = 65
